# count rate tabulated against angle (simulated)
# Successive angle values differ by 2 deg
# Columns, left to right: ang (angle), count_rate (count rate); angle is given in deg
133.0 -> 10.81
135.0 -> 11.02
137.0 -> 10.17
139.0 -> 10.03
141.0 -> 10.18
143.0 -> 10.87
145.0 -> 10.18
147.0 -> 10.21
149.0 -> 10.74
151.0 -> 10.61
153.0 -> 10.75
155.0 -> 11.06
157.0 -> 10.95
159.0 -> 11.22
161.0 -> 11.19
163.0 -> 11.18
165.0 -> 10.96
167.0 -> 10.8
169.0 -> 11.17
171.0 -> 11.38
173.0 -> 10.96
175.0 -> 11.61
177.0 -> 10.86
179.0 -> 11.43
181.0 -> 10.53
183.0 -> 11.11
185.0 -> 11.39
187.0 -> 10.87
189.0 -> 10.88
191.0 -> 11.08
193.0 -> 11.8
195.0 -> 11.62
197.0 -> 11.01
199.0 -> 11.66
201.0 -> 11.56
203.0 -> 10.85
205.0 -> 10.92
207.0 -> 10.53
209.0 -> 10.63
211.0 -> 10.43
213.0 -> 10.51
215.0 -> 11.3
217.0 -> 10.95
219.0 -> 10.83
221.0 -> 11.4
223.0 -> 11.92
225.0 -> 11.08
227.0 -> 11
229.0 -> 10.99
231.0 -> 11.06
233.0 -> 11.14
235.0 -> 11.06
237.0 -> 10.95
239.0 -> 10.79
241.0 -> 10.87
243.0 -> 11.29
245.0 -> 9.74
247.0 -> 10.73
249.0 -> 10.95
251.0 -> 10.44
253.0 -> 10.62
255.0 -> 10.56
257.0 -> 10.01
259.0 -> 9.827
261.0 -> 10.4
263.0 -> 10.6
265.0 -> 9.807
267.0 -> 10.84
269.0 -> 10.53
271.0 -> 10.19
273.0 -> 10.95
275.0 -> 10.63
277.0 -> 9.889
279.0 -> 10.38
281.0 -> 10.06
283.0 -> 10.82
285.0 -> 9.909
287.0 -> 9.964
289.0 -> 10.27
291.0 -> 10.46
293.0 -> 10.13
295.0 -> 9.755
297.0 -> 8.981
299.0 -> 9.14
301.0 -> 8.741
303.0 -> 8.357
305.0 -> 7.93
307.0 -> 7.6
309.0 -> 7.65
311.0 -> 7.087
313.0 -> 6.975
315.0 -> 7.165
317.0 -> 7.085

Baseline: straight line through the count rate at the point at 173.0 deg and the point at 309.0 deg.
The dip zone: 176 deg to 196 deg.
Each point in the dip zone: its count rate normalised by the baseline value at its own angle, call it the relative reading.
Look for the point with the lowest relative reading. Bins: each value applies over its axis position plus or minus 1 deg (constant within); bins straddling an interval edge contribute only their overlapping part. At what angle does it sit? 181.0 deg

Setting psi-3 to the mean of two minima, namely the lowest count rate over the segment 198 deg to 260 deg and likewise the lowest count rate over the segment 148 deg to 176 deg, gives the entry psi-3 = 10.2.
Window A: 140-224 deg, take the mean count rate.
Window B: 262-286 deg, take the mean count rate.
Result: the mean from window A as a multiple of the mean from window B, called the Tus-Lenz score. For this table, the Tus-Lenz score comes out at 1.06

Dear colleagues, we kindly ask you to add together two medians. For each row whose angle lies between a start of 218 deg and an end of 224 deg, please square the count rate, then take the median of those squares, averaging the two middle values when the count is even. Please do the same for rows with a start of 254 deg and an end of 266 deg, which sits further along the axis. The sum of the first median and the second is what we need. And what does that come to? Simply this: 234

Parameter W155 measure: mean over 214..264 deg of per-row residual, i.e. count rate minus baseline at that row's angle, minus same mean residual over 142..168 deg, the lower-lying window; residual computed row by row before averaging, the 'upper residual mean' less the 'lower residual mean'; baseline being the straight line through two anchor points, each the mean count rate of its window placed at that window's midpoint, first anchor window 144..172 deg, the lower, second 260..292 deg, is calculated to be 0.37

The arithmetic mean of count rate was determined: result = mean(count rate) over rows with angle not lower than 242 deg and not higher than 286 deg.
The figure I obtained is 10.4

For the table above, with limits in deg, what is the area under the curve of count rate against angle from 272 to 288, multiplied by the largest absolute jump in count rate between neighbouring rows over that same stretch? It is 151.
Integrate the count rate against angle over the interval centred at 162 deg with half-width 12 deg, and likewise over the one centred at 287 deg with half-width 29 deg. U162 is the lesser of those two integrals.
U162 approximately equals 264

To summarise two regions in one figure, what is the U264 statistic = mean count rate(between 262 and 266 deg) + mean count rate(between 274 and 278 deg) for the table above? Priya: 20.5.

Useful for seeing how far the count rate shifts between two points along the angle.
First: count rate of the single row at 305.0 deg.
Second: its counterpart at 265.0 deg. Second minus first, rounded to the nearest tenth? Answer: 1.9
